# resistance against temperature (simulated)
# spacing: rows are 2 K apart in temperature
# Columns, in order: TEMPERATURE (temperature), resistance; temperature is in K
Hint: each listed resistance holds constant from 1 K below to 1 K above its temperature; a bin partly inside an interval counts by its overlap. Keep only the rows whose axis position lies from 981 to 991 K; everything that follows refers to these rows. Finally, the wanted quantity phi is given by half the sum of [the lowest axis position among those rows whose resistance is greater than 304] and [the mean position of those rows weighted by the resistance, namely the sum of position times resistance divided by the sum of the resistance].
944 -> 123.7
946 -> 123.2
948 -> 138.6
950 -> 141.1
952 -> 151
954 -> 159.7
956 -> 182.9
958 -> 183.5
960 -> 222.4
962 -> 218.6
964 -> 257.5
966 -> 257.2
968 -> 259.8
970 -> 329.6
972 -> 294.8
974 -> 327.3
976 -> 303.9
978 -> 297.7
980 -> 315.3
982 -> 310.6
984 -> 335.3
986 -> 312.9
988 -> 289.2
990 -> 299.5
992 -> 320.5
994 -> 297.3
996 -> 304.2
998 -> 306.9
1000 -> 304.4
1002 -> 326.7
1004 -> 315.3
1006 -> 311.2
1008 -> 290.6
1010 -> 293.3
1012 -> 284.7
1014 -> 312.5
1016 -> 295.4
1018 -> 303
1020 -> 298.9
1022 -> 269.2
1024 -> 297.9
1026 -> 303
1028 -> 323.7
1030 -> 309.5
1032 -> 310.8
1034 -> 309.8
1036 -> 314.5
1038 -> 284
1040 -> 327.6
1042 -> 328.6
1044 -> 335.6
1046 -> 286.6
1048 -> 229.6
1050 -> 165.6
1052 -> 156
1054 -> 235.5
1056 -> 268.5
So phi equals 984.0 K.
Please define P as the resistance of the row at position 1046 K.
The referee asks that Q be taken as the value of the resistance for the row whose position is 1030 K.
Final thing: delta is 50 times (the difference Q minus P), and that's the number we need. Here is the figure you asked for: 1145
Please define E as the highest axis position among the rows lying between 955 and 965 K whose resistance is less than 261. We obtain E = 964 K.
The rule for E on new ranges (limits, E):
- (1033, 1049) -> 1048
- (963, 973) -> 968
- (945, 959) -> 958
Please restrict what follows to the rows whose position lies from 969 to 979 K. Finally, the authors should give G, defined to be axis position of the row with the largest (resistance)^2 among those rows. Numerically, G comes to 970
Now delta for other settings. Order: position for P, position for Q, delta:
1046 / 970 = 2150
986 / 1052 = -7845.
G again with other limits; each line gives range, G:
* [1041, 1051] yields 1044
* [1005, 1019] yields 1014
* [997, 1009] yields 1002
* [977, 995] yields 984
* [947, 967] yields 964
